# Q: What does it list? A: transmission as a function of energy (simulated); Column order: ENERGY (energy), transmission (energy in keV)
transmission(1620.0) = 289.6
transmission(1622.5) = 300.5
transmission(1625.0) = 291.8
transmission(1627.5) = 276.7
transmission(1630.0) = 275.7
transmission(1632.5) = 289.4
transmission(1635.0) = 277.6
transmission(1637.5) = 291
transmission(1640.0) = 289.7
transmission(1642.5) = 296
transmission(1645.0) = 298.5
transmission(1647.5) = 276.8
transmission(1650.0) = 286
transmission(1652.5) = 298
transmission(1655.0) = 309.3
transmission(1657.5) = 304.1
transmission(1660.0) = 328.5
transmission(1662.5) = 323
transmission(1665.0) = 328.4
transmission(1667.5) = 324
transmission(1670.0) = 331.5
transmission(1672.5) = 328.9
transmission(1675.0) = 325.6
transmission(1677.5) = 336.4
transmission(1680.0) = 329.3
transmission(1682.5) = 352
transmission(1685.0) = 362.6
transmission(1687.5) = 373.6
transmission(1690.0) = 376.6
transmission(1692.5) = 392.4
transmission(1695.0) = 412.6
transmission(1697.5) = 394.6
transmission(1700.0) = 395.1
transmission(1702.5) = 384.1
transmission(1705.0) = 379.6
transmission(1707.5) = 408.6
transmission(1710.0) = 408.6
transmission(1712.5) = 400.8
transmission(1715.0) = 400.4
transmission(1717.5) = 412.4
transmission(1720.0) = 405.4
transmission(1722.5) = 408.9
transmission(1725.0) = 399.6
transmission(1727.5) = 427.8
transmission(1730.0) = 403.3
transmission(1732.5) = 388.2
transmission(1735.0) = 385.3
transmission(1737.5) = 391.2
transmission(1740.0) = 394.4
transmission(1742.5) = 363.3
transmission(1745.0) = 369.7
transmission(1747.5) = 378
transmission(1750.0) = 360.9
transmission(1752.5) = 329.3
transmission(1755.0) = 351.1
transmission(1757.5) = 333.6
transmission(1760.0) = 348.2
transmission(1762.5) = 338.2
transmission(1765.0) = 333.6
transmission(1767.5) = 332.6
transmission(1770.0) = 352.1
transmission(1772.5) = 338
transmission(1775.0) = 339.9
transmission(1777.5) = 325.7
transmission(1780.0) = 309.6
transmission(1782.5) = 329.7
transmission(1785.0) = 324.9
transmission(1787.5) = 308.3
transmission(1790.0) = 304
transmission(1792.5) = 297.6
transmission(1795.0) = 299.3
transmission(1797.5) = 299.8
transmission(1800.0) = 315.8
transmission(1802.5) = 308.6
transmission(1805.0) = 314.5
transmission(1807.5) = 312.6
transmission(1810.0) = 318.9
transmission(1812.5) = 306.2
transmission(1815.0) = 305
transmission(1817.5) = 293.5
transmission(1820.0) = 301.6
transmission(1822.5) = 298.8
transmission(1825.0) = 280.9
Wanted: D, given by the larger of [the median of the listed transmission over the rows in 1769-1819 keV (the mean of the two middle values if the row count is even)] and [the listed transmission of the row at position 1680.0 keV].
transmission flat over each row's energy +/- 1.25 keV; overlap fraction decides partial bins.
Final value 329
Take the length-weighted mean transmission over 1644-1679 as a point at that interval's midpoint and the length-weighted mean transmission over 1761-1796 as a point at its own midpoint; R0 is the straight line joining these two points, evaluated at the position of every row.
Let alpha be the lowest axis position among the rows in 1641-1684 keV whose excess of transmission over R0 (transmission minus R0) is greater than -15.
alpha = 1645.0 keV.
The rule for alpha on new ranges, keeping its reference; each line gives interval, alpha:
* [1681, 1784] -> 1682.5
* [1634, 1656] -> 1645.0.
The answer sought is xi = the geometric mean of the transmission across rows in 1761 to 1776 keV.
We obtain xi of 339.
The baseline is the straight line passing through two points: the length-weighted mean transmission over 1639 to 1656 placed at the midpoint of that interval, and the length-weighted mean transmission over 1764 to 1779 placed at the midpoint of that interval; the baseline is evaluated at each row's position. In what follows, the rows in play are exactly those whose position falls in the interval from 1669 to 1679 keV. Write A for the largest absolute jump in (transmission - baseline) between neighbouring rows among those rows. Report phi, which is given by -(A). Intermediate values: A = 10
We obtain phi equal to -10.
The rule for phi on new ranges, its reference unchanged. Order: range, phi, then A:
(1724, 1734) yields -27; 27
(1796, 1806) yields -15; 15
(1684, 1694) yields -15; 15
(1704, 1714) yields -28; 28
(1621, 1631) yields -16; 16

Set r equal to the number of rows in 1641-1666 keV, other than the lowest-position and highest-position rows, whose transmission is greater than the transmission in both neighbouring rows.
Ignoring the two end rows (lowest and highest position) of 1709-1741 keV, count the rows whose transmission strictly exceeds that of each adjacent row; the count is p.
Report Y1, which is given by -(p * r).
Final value -9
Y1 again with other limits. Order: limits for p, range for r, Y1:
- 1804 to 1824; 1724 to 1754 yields -6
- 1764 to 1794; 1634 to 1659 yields -9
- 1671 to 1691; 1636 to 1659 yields -2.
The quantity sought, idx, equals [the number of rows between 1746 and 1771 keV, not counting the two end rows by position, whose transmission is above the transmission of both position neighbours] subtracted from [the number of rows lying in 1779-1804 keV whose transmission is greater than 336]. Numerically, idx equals -2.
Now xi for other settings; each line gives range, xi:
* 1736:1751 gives 376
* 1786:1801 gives 304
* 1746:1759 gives 350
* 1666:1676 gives 327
